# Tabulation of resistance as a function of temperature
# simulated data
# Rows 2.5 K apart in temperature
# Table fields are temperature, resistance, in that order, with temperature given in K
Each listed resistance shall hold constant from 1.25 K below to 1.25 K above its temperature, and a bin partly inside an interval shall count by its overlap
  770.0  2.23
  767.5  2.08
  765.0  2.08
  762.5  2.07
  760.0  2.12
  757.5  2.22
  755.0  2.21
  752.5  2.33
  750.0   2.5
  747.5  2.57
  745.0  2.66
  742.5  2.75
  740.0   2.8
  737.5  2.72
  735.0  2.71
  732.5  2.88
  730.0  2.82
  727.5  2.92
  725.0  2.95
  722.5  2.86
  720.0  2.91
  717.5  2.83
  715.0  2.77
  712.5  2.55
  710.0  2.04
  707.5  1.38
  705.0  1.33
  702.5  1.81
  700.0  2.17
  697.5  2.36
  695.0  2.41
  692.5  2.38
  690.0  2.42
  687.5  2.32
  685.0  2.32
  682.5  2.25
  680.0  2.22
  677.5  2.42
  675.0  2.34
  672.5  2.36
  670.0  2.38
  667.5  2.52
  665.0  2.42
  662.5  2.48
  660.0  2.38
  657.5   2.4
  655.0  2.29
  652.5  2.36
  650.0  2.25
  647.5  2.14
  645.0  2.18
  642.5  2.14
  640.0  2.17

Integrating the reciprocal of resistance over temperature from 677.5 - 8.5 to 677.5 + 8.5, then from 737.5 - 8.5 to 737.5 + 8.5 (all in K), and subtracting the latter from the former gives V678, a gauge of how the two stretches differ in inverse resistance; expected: 1.2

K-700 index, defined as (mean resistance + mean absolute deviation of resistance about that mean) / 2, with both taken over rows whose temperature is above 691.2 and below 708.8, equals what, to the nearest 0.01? 1.19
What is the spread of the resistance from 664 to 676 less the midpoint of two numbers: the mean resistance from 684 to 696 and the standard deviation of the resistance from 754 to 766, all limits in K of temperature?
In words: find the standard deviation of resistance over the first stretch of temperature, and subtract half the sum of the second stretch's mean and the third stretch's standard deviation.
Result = -1.15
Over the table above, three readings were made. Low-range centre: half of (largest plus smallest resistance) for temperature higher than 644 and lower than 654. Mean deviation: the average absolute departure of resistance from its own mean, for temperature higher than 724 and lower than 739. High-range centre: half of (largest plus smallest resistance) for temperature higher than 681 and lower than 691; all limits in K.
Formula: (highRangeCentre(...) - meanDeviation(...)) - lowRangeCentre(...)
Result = 0.0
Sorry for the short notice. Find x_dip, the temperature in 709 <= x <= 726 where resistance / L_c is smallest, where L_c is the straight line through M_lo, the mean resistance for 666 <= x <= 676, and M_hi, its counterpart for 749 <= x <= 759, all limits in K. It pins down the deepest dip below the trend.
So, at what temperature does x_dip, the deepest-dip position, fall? 710.0 K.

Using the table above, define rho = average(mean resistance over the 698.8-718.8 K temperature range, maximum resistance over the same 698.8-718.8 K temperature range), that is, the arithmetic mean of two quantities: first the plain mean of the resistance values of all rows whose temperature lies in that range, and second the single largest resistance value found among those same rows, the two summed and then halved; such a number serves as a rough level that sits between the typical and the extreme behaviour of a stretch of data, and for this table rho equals 2.47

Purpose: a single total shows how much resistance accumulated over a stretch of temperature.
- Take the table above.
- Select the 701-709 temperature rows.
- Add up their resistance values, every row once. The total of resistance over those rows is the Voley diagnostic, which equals 4.5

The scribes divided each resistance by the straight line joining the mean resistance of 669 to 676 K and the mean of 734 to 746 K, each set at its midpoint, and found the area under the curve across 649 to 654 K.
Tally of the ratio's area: 5.14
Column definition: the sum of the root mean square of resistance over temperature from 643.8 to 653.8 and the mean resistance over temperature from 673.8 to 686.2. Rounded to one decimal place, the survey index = 4.5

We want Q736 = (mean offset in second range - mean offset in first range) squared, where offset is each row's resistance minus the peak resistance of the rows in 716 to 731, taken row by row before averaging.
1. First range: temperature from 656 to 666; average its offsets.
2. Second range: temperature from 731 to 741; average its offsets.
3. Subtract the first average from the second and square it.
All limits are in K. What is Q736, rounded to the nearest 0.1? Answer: 0.1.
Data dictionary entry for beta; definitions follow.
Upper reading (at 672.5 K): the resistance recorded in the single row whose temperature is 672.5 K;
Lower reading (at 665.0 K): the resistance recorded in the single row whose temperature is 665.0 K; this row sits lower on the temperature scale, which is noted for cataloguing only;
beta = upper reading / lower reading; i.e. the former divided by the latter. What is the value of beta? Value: 1.0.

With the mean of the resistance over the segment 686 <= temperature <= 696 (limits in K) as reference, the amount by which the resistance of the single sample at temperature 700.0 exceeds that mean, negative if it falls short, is -0.2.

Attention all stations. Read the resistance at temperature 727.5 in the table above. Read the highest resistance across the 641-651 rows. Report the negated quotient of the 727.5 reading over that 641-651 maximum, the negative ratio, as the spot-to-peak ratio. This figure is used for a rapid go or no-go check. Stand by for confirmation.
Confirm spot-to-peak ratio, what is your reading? -1.30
